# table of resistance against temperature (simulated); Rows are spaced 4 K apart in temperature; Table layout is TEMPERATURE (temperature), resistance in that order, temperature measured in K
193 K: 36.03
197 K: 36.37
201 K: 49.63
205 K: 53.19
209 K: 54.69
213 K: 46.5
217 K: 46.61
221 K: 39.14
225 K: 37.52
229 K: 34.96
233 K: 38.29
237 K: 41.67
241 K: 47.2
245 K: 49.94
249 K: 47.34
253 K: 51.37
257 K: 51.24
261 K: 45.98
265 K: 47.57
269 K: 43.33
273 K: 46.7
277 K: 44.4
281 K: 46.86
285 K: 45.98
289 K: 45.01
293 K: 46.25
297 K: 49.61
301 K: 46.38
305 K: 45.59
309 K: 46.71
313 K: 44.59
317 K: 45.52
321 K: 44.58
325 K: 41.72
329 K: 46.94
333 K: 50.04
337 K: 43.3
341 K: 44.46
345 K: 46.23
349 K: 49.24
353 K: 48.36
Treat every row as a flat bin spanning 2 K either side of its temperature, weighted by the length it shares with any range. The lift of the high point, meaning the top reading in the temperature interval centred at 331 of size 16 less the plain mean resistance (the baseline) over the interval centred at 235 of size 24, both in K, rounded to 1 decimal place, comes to 8.4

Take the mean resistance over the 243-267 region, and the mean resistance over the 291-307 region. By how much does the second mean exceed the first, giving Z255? -1.9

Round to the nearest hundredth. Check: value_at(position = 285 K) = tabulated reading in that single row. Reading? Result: 45.98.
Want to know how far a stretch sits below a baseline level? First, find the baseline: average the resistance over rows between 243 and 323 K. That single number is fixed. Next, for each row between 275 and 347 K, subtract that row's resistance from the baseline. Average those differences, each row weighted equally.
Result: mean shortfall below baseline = 1.0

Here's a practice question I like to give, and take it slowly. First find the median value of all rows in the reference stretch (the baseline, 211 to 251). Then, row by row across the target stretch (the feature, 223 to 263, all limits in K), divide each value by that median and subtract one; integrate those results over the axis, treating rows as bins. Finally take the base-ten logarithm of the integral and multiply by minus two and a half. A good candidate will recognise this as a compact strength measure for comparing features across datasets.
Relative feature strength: 0.93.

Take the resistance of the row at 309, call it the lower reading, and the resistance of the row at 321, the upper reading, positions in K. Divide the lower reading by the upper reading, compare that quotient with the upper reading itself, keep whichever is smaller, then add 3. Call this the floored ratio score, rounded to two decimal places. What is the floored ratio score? 4.05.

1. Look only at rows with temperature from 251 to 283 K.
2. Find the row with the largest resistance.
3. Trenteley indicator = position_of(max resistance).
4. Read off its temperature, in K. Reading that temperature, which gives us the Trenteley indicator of 253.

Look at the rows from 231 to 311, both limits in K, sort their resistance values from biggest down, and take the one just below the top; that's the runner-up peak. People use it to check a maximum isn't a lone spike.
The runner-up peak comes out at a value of 51.24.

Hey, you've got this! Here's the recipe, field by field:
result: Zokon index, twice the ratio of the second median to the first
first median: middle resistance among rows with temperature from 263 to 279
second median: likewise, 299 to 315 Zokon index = 2.02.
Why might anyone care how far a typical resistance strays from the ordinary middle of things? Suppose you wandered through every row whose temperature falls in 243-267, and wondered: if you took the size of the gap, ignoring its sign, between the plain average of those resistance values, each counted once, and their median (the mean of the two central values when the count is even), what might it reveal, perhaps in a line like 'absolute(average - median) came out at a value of 0.15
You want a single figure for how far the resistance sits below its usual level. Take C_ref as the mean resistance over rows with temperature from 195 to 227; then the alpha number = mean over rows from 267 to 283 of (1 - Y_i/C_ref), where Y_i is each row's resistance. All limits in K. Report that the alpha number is 0.00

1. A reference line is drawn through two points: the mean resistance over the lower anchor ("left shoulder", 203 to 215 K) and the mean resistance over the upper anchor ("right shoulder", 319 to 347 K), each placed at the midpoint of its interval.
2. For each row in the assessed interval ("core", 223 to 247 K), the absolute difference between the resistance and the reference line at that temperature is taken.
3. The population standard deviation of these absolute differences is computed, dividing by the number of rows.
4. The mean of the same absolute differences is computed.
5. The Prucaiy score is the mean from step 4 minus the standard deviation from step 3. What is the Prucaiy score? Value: 3.1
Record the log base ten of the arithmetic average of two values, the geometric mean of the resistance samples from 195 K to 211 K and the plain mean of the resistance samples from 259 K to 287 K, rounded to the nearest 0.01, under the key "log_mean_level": 1.67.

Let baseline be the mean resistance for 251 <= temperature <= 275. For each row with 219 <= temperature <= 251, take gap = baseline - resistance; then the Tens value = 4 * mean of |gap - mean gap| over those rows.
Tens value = 18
